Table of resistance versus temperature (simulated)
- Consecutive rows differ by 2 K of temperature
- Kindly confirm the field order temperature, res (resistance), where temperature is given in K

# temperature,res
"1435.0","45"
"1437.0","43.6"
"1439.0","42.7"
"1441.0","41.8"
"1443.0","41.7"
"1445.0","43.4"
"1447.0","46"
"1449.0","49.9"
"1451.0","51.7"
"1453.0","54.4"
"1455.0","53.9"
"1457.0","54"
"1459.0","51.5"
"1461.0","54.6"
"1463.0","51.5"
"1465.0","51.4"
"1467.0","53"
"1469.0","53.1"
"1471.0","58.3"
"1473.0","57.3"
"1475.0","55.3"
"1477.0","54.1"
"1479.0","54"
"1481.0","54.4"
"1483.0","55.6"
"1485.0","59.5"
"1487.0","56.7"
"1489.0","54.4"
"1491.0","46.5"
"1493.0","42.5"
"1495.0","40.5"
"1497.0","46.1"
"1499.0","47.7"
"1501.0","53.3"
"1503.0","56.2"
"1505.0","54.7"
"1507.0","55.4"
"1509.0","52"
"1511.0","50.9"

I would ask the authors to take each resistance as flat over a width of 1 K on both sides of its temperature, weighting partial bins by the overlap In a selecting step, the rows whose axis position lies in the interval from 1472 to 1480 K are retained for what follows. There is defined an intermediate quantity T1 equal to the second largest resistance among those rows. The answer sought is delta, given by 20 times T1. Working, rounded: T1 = 55.3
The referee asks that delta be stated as 1106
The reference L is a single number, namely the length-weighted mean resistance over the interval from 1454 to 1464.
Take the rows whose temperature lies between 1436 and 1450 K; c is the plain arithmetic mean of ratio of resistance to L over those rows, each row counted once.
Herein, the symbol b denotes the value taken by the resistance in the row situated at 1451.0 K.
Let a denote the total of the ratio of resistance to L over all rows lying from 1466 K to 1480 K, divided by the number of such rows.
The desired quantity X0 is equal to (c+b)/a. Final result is 50.7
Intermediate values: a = 1.04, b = 51.7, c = 0.83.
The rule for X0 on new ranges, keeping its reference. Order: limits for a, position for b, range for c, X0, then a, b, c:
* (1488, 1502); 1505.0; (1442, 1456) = 62.5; 0.89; 54.7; 0.92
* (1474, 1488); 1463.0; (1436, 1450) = 49.9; 1.05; 51.5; 0.83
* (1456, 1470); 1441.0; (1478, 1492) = 43.1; 0.99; 41.8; 1.03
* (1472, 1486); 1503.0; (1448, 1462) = 54.5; 1.05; 56.2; 1.00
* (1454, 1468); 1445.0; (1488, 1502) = 44.5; 1.00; 43.4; 0.89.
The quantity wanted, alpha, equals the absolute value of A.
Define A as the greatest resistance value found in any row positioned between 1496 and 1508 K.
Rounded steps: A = 56.2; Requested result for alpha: 56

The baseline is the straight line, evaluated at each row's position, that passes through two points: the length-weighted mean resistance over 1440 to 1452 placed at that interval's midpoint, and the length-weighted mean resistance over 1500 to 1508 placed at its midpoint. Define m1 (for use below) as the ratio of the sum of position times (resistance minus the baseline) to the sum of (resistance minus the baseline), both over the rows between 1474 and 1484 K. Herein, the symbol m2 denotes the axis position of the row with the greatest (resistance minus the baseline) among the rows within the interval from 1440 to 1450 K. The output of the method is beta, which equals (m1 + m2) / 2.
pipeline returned 1463.9 K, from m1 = 1478.8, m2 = 1449.0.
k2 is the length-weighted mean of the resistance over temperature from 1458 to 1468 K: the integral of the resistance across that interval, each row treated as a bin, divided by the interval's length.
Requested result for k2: 52.4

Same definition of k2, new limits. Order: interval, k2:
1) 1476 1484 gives 54.5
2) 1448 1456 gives 52.5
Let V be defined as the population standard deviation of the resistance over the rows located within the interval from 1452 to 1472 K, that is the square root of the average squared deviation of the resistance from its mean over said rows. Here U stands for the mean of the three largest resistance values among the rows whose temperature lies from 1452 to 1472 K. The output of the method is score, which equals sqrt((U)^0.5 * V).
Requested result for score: 3.8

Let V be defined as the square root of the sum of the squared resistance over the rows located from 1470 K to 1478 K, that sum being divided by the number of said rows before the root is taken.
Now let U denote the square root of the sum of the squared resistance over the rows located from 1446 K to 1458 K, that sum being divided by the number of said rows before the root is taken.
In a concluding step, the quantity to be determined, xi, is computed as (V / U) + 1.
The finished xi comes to 2.1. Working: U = 51.7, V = 56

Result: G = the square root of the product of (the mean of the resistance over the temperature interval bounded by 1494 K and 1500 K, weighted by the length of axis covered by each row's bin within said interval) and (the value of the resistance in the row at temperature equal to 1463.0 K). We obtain 48.0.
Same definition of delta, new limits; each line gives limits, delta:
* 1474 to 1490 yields 1134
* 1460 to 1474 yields 1146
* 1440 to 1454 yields 1034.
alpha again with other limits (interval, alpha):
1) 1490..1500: 48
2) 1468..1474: 58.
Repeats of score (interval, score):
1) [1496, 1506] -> 5.4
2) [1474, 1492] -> 5.0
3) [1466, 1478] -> 3.9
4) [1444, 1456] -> 5.4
